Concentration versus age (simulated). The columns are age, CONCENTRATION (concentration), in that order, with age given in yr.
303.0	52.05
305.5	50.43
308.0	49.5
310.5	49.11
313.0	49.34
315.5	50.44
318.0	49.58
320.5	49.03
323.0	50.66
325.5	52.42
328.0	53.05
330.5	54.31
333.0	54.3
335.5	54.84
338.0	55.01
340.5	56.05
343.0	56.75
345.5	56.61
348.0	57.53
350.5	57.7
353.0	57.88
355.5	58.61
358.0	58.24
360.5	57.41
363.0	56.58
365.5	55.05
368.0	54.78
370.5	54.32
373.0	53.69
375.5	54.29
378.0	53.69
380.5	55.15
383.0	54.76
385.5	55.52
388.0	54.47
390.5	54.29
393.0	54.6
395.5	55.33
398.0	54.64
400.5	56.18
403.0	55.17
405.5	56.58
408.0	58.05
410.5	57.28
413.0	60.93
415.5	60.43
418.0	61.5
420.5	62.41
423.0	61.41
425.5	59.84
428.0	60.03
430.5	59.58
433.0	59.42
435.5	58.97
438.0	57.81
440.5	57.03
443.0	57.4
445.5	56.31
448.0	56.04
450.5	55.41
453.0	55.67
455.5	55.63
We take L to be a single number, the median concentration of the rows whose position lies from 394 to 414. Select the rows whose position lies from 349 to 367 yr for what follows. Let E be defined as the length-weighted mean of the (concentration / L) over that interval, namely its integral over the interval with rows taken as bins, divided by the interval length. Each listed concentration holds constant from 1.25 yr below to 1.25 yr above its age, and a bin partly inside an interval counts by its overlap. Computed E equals 1.02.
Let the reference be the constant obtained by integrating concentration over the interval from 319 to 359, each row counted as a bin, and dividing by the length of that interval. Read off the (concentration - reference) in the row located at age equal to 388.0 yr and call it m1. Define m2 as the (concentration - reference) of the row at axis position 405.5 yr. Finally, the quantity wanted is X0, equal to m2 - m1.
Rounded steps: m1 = -0.7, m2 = 1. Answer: 2.1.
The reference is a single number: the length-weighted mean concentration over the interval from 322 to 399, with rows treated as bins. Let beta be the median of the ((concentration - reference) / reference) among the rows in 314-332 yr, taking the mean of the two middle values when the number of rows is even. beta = -0.083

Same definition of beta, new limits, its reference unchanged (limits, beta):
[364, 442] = 0.017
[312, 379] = -0.009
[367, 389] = -0.014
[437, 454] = 0.019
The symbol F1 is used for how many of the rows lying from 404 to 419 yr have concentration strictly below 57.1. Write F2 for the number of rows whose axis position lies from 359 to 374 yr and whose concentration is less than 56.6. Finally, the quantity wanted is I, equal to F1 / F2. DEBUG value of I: 0.2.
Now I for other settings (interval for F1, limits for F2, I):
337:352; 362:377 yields 0.7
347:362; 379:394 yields 0.0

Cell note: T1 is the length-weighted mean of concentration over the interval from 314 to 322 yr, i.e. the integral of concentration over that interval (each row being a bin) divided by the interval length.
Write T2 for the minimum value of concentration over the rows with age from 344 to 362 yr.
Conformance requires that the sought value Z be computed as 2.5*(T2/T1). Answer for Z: 2.85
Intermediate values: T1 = 49.7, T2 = 56.61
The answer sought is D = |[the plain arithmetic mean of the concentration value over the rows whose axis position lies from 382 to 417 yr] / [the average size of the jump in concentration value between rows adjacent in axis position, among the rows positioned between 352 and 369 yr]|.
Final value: 74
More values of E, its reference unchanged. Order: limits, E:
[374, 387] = 0.97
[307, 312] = 0.87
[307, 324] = 0.88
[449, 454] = 0.99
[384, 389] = 0.98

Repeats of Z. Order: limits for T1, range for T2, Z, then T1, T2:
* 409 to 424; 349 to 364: 2.33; 60.6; 56.58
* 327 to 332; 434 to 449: 2.61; 53.7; 56.04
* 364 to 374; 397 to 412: 2.50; 54.5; 54.64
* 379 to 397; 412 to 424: 2.75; 54.9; 60.43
